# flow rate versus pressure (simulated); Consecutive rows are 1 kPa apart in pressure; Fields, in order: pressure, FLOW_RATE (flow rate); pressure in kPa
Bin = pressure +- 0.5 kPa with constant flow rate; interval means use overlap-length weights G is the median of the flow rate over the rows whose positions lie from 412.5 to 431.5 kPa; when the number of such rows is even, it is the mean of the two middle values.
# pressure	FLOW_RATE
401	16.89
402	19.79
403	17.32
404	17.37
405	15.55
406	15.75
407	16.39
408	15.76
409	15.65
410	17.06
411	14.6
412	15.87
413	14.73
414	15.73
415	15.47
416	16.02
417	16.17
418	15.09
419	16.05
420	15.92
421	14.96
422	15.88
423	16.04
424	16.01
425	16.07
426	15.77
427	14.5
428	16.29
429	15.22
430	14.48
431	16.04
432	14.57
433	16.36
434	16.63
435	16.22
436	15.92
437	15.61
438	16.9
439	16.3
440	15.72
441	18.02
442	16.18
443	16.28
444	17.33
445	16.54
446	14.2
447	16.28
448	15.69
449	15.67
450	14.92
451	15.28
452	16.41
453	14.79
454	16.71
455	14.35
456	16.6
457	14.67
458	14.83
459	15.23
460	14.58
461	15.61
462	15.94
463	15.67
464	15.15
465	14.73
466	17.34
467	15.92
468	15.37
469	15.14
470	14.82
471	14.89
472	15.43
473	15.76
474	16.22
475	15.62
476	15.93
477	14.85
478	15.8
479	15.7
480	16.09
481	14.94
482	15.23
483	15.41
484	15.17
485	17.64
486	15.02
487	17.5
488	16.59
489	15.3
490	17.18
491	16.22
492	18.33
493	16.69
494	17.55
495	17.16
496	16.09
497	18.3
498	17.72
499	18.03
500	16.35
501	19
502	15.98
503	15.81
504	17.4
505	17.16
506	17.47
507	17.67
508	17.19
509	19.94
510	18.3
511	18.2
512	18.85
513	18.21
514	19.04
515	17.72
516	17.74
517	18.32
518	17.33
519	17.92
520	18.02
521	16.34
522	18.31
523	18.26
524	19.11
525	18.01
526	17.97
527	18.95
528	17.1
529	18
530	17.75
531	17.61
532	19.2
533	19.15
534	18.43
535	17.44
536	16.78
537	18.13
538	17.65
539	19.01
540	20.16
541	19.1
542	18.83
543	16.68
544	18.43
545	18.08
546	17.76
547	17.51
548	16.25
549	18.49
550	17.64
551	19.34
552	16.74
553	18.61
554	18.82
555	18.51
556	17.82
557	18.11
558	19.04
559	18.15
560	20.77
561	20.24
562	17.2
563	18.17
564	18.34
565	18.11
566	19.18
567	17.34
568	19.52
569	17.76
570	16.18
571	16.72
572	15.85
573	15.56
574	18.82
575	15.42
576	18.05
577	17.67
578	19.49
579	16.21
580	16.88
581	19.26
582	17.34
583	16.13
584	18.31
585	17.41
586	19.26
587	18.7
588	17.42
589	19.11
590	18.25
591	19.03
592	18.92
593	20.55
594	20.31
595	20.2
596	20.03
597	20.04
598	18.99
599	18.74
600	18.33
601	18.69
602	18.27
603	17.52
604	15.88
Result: 15.9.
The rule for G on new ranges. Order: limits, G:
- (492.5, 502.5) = 17.4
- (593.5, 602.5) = 19.0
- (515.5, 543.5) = 18.0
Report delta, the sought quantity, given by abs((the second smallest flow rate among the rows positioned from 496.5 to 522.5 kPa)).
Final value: 16.0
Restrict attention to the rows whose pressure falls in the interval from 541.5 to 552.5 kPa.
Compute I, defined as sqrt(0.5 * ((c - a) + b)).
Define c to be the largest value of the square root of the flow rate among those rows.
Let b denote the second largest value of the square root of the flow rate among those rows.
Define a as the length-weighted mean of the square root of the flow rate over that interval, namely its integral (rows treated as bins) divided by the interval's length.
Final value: 1.50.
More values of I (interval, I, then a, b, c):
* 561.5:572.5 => 1.52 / 4.20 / 4.38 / 4.42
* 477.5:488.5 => 1.48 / 3.99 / 4.18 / 4.20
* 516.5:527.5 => 1.50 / 4.25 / 4.35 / 4.37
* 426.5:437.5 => 1.44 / 3.95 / 4.04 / 4.08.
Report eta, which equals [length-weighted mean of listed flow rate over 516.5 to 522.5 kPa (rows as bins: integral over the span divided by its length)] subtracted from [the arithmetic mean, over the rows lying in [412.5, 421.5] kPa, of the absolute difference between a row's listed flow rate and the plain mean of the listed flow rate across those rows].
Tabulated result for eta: -17.3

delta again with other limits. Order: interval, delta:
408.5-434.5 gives 14.5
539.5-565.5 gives 16.7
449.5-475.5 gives 14.6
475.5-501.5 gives 14.9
